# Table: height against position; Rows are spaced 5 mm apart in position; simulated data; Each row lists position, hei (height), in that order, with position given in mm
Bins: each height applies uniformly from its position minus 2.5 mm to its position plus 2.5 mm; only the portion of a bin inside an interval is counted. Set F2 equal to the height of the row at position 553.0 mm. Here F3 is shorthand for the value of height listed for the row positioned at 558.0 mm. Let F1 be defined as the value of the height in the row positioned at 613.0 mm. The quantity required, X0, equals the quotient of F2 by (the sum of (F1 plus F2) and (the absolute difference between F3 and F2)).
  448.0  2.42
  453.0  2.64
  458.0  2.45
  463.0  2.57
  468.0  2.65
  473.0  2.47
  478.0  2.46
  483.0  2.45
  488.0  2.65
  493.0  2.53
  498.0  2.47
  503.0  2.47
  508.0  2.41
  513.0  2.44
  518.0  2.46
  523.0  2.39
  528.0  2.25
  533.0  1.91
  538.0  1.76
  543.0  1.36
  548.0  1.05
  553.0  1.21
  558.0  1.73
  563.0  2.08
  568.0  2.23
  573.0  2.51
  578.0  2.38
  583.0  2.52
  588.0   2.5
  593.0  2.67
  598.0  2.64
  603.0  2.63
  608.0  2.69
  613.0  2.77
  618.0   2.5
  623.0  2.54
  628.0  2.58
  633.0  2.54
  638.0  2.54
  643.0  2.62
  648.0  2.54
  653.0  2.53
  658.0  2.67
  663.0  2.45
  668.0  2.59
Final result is 0.27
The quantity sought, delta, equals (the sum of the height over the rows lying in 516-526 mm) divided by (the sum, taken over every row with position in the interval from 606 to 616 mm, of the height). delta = 0.9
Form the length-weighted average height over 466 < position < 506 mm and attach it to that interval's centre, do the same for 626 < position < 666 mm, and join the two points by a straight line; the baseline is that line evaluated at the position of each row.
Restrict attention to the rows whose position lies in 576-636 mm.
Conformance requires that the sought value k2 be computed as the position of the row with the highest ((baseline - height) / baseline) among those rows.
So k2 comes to 578.0 mm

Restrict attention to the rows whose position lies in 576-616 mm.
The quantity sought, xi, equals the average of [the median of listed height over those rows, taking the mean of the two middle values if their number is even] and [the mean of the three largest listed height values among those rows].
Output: 2.67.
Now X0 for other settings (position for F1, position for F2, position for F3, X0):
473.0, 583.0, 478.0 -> 0.50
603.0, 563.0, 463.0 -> 0.40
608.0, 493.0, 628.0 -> 0.48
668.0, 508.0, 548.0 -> 0.38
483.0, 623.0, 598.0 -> 0.50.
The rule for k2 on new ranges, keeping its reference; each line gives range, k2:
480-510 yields 508.0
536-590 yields 548.0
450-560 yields 548.0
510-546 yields 543.0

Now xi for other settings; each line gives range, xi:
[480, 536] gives 2.50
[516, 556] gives 2.10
